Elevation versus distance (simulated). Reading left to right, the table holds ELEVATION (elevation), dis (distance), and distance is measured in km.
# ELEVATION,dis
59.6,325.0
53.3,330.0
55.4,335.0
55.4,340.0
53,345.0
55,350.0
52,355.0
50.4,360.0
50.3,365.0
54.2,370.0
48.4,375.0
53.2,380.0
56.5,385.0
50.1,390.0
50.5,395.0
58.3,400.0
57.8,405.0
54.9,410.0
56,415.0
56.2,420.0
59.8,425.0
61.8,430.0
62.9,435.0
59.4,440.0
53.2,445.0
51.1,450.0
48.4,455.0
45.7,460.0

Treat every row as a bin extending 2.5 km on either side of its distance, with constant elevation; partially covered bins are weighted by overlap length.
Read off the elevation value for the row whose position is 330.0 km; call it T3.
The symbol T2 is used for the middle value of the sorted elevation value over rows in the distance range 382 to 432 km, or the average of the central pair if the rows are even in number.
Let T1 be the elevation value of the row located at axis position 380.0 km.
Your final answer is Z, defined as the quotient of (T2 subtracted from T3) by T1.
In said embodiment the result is -0.06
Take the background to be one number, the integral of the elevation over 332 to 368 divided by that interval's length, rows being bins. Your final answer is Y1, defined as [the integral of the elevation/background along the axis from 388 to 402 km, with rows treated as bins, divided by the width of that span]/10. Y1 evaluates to 0.100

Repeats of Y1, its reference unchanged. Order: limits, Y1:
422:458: 0.106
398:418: 0.107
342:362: 0.099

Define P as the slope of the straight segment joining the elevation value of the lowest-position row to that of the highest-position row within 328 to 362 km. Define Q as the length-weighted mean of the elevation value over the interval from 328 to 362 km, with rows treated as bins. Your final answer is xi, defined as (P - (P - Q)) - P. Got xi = 54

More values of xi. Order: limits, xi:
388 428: 55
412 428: 57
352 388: 52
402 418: 56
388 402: 52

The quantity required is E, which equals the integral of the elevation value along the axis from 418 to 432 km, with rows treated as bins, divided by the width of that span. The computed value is 59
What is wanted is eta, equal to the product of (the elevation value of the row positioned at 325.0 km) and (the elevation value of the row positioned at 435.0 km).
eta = 3749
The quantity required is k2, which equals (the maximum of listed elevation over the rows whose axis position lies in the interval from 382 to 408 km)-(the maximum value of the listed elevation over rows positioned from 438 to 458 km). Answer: -1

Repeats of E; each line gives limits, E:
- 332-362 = 54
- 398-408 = 58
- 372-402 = 53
